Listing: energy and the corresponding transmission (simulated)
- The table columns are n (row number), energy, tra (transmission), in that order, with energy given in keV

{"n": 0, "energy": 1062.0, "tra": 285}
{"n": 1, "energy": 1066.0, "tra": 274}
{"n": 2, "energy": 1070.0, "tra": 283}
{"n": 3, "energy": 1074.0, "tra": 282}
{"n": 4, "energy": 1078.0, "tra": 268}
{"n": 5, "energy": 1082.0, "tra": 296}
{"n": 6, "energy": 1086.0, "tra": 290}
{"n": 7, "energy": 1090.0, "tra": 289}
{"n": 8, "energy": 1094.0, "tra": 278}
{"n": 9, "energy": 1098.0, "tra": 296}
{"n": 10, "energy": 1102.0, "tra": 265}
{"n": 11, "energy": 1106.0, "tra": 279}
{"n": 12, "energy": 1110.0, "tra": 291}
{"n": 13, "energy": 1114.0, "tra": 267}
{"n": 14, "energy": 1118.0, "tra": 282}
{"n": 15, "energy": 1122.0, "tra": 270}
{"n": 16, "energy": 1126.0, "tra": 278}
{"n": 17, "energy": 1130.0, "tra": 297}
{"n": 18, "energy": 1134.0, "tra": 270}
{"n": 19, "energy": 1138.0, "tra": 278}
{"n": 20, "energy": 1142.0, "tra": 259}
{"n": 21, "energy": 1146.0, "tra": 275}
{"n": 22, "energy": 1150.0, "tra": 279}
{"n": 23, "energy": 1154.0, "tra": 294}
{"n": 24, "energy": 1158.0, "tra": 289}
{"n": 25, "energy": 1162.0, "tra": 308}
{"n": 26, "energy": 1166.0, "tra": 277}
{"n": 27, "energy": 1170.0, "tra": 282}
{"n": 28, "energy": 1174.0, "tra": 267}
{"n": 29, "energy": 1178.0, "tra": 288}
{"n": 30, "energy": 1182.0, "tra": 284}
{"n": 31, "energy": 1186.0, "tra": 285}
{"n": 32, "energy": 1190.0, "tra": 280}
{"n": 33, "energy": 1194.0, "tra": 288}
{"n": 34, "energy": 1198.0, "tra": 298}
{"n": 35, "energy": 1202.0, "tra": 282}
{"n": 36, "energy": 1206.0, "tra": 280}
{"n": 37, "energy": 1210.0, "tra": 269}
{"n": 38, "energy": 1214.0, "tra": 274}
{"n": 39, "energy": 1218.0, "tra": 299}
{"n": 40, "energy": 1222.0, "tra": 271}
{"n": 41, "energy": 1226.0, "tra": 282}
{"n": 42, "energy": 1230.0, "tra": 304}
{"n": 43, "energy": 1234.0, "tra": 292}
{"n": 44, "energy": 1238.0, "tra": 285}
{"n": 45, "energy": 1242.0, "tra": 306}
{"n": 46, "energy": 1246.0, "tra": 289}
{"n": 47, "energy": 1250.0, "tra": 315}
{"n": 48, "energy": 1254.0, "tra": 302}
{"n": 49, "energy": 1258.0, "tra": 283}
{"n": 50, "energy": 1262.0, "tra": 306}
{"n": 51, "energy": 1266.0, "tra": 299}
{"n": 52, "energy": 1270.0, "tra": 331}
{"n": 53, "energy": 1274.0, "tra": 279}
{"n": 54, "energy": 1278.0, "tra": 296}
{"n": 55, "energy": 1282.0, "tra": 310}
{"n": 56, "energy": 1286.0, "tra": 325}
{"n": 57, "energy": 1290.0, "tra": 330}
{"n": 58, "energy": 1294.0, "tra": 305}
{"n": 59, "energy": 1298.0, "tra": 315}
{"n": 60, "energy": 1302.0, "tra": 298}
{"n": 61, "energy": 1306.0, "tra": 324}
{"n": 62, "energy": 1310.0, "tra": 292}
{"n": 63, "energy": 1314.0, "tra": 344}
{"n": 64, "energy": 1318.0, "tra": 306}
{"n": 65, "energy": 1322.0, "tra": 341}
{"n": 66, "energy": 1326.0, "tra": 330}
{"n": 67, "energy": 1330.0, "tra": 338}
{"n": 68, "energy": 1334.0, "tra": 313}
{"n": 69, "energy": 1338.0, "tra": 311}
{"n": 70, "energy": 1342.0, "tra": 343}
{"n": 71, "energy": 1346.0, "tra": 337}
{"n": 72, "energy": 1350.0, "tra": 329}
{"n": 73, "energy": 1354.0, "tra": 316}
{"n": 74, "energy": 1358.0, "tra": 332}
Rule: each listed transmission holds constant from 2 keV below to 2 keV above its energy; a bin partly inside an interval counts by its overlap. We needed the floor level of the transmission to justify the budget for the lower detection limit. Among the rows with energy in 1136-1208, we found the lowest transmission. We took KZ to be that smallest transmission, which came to 259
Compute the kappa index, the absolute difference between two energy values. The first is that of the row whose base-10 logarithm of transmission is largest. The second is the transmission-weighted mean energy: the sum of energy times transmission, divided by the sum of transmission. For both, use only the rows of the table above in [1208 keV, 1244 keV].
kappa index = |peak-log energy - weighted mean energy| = 15.7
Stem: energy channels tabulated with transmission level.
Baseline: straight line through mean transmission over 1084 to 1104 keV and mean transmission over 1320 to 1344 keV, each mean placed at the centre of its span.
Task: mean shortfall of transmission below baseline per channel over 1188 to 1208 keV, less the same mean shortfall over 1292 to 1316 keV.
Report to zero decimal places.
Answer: 7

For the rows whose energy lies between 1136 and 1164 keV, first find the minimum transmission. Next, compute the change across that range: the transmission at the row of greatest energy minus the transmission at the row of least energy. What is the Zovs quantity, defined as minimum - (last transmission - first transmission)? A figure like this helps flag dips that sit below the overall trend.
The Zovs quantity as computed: 229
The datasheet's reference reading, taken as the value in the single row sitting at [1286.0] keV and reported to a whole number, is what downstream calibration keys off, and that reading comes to 325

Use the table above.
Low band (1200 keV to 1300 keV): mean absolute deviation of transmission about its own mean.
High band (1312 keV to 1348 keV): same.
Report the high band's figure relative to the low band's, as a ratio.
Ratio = 0.9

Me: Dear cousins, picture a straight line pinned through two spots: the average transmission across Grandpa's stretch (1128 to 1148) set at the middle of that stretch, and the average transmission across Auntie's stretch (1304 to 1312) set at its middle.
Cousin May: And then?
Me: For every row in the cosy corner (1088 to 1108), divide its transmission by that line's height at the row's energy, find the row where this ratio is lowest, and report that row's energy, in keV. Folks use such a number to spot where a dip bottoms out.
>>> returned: 1102.0 keV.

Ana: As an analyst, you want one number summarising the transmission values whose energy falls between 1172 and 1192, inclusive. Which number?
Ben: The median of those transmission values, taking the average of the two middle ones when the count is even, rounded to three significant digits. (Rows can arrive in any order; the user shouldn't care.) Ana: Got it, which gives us 284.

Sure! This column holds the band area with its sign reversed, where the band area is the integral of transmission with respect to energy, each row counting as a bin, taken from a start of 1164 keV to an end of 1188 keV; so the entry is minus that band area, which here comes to -6732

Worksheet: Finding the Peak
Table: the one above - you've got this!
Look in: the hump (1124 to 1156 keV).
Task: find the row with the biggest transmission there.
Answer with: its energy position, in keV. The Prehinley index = 1130.0 keV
